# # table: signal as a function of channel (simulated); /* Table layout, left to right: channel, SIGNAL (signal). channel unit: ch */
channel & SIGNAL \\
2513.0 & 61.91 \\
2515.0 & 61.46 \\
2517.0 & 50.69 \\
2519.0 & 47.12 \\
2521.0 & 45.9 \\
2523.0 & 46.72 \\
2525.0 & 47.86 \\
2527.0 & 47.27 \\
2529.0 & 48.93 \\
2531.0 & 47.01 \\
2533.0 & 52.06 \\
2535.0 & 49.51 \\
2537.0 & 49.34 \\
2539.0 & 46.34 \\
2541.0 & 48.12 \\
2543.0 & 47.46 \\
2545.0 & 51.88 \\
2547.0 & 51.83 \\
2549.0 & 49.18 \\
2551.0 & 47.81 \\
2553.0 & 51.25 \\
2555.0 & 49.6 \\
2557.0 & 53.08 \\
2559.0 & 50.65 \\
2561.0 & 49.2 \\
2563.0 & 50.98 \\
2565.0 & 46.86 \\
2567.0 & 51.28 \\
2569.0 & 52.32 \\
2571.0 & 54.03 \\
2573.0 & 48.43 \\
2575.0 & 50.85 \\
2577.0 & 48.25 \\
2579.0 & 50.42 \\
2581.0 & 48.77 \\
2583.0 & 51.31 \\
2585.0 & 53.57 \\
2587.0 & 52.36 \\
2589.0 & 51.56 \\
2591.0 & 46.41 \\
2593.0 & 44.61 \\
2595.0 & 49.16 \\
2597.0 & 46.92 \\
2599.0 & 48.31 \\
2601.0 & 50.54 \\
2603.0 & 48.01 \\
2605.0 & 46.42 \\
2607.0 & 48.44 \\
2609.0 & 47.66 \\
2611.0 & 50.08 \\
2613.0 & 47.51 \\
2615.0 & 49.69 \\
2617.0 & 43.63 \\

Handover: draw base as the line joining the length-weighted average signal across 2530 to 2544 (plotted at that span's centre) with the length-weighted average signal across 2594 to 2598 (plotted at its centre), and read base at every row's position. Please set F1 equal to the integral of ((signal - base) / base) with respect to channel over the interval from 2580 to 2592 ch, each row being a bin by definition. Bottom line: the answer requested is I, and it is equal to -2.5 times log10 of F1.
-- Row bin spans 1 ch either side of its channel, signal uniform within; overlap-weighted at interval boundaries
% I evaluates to 0.5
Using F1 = 0.6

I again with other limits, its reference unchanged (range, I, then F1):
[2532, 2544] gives 3.0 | 0.1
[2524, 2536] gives 3.5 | 0.0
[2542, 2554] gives 1.1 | 0.4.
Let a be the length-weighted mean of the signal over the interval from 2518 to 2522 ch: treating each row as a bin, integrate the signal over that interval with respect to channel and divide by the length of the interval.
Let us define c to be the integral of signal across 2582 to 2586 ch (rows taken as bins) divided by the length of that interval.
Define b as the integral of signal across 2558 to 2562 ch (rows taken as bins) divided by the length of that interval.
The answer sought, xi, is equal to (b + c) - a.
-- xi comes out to 55.9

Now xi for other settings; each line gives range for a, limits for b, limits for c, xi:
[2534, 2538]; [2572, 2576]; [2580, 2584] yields 50.3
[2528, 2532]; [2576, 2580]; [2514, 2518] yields 57.4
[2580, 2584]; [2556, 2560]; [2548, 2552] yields 50.3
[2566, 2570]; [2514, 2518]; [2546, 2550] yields 54.8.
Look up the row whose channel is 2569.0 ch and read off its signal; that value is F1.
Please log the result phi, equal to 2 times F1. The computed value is 105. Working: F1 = 52.32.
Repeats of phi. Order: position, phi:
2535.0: 99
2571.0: 108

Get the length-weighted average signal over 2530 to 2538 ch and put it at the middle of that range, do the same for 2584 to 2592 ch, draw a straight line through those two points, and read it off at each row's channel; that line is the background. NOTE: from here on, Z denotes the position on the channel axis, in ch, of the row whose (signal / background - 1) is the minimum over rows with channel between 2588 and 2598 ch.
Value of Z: 2593.0 ch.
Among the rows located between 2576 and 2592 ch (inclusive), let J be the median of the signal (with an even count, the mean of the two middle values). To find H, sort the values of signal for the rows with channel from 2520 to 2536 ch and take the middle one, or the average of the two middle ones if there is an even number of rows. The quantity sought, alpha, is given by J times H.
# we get 2419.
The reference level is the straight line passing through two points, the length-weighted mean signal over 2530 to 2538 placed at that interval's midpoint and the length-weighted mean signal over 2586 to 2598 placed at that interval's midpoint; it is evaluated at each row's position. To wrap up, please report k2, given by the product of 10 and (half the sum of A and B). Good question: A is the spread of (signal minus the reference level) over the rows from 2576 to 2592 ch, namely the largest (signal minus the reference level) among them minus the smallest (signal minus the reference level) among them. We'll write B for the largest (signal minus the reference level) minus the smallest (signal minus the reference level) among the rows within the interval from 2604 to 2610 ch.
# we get 46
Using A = 7.1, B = 2.1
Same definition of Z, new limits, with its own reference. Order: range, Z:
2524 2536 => 2531.0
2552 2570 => 2565.0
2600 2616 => 2605.0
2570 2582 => 2577.0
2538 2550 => 2539.0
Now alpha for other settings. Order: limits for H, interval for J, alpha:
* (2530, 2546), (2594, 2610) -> 2347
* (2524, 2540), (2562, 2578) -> 2464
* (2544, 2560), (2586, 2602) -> 2483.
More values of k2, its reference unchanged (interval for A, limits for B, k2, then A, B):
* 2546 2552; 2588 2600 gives 54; 4.0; 6.9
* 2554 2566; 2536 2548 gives 59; 6.1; 5.6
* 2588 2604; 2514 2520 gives 106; 6.9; 14.3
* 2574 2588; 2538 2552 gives 55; 5.5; 5.6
